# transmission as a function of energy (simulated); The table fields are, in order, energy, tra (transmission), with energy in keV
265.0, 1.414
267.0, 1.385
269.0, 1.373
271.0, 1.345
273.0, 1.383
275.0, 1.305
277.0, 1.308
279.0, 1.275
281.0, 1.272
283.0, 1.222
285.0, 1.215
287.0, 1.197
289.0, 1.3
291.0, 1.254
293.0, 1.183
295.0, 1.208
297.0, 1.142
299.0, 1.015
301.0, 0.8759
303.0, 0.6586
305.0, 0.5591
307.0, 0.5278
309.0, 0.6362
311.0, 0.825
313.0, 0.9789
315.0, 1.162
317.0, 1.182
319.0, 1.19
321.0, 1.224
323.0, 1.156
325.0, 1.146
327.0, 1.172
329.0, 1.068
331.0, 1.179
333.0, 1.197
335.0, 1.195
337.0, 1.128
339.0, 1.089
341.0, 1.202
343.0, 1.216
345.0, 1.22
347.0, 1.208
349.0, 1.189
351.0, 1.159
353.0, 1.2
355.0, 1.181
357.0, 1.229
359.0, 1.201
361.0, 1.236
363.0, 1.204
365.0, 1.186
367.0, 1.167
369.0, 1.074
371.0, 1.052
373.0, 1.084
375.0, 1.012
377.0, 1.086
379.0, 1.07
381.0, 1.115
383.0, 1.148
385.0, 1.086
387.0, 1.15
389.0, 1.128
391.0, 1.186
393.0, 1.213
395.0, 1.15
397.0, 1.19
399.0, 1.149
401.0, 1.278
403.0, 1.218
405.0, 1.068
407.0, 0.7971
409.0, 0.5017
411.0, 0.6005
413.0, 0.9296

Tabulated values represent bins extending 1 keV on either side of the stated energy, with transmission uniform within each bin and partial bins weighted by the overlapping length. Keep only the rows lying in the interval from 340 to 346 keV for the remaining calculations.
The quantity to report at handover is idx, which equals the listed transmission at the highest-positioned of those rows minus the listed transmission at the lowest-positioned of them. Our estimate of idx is 0.02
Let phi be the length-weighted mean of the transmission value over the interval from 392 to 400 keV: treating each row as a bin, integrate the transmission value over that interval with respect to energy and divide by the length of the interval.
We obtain 1.18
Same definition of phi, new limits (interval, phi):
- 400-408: 1.09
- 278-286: 1.25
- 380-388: 1.12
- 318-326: 1.18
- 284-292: 1.24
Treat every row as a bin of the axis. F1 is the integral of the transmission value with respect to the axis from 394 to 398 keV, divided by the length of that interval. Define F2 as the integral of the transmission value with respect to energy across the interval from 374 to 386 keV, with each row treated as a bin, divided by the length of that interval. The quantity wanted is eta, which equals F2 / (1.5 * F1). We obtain 0.62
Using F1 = 1.17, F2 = 1.09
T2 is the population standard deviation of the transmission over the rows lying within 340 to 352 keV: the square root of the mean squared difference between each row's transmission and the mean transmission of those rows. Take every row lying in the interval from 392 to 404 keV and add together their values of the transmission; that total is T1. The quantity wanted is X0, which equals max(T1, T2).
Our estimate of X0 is 7.20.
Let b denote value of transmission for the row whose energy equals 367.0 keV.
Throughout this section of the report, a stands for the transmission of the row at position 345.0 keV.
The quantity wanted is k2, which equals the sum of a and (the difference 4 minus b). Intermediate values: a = 1.22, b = 1.167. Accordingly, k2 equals 4.05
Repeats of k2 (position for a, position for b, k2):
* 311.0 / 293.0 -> 3.64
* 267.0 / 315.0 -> 4.22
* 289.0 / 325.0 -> 4.15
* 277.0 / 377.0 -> 4.22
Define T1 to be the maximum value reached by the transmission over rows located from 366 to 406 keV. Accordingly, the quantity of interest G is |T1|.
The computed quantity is 1.28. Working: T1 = 1.278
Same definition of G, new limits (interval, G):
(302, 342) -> 1.22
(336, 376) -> 1.24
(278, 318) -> 1.30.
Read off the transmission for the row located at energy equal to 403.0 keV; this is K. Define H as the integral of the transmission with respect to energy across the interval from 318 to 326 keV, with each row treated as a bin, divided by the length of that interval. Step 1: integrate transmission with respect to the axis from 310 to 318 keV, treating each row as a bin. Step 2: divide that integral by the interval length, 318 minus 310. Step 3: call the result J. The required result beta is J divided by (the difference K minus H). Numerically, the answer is 27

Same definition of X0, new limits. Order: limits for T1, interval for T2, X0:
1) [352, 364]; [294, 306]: 7.25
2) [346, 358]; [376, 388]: 7.17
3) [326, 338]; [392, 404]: 6.94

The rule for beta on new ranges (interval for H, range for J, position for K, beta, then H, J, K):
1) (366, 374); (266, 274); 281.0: 8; 1.09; 1.4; 1.272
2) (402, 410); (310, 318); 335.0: 3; 0.90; 1.0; 1.195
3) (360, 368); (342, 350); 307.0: -2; 1.20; 1.2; 0.5278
